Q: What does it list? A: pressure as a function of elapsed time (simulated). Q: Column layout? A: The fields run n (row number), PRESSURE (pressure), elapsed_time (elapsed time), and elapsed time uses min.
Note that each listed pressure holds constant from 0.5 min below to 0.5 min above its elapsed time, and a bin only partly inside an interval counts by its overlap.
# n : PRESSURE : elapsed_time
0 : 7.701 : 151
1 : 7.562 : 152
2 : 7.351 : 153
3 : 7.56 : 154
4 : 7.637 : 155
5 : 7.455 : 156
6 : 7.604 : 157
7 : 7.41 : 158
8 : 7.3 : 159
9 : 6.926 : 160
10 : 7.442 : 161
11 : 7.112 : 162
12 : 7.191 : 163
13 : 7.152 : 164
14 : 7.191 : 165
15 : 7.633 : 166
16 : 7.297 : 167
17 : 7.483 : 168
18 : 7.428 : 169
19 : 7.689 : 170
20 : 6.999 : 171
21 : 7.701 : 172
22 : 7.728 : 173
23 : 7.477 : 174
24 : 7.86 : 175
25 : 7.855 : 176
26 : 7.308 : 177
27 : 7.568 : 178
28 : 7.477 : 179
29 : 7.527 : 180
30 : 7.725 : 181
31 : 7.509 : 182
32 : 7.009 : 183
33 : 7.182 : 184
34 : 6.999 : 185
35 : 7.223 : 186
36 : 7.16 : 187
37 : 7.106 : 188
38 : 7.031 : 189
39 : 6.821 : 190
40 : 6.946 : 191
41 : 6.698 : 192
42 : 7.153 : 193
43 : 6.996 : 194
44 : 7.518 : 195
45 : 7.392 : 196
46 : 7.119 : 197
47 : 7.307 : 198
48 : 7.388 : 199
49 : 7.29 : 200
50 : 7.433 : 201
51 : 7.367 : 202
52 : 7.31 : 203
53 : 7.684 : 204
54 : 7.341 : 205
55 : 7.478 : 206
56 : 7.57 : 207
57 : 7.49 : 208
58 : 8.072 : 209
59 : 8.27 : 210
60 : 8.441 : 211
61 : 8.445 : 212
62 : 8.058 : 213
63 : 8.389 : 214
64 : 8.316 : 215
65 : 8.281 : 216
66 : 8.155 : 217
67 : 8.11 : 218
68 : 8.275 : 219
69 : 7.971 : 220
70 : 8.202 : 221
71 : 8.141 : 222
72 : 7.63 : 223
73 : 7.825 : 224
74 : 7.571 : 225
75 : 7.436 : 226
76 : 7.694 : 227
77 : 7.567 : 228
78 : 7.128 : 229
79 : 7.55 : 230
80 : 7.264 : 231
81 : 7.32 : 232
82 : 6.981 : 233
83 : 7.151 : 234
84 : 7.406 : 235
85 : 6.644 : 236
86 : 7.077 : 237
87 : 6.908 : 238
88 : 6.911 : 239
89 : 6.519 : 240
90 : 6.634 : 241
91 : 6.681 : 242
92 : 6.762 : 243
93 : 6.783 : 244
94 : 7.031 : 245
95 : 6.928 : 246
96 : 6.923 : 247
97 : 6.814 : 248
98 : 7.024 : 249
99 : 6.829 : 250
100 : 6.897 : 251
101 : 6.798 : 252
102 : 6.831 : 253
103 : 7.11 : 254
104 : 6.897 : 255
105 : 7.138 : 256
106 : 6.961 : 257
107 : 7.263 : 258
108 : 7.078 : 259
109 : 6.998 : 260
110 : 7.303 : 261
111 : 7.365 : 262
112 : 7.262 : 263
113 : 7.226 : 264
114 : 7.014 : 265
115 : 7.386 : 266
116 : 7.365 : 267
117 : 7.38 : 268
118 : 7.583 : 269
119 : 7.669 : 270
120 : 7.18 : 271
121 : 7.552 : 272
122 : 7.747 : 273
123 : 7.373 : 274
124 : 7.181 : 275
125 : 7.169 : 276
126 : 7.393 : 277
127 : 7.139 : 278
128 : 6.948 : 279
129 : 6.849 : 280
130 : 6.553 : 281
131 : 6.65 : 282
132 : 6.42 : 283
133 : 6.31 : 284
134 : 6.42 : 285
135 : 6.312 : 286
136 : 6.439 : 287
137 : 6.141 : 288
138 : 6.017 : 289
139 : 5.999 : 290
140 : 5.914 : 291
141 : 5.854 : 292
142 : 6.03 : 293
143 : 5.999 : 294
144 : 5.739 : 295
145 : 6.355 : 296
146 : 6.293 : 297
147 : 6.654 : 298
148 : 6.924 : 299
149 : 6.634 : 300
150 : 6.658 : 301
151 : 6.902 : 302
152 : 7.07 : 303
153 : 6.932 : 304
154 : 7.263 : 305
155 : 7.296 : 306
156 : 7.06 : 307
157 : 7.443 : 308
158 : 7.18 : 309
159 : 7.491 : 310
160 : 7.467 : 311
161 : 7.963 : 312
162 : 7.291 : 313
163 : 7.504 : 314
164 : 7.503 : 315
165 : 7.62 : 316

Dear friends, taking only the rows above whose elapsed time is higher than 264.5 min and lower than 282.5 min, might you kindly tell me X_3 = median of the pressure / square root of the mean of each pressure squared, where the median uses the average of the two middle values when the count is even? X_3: 1.01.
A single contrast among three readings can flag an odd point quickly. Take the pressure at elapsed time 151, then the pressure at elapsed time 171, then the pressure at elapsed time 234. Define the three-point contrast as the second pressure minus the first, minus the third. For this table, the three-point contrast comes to -7.85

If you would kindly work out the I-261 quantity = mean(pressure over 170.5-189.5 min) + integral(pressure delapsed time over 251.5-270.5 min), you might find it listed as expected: 144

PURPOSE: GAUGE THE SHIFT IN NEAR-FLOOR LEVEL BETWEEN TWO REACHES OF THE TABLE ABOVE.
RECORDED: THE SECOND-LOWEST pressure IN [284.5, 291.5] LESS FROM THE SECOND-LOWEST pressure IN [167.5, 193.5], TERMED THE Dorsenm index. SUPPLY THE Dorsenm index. 0.8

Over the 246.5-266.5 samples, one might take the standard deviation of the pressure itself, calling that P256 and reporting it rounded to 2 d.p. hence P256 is 0.19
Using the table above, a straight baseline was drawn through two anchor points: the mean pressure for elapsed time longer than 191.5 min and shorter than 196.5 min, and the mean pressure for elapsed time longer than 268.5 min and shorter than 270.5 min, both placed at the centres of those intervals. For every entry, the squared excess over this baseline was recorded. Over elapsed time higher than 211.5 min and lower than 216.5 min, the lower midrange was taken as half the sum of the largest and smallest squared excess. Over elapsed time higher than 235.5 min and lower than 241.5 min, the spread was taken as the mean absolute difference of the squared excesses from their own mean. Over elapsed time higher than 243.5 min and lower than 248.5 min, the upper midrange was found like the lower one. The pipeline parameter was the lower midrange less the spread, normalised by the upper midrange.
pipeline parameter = 2.3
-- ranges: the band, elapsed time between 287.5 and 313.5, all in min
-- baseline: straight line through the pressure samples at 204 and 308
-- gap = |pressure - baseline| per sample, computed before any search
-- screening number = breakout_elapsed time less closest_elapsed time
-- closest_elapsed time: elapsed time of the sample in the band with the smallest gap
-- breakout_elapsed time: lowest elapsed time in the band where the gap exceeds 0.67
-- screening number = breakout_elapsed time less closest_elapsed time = -20 min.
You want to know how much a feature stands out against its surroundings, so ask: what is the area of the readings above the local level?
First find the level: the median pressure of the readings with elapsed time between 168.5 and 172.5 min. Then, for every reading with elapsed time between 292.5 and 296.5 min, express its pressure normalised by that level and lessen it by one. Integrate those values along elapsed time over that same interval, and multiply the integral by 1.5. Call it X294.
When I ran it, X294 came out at -1.2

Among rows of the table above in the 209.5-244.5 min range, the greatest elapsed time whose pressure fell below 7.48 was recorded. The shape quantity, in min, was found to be 244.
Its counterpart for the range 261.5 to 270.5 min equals 268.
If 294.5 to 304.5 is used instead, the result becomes 304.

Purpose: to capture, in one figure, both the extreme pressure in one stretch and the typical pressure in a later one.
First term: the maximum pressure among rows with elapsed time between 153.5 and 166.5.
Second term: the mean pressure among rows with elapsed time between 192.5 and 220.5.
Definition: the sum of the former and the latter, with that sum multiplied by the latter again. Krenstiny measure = 119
